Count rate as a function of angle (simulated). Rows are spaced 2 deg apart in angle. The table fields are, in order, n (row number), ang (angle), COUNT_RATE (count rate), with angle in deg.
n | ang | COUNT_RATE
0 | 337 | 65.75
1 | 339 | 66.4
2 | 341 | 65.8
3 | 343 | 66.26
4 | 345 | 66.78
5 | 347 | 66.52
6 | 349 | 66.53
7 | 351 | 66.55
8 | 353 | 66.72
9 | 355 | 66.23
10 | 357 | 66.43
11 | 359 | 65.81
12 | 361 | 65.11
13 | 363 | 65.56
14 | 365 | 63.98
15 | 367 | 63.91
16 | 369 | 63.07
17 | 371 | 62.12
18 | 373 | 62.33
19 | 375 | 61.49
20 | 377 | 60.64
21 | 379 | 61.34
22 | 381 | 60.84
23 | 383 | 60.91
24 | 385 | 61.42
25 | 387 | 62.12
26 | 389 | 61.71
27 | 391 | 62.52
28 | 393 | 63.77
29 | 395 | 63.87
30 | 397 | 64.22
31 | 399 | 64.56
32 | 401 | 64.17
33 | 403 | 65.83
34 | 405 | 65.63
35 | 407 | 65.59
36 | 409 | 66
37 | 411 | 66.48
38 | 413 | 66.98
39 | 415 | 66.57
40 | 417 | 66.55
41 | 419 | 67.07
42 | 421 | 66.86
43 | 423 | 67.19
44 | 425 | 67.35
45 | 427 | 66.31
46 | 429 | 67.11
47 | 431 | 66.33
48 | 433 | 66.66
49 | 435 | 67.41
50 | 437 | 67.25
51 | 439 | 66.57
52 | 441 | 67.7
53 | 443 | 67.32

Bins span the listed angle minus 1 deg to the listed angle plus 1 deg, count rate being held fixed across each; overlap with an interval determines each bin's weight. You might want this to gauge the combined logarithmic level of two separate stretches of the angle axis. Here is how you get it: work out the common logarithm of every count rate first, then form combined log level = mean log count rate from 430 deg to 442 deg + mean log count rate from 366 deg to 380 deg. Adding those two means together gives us 3.62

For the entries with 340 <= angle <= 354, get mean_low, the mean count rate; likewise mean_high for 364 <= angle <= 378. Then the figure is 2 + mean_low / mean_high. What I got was 3.06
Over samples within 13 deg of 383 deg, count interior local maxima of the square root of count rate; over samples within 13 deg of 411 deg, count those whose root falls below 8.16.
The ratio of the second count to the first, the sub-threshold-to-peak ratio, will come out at 3.0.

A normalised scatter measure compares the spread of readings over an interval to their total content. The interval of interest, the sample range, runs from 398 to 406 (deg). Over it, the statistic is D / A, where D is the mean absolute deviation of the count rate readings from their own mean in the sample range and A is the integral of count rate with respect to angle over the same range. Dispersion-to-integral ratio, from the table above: 0.0013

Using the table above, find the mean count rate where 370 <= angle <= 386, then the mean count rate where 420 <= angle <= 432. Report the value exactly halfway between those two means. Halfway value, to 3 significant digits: 64.1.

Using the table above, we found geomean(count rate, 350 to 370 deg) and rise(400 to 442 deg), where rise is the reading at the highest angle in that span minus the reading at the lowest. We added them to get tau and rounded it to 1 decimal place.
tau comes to 68.9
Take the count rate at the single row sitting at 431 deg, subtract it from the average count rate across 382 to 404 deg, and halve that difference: -1.6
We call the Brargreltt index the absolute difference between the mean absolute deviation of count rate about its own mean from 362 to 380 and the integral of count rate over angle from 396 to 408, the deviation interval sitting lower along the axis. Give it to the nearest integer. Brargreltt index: 779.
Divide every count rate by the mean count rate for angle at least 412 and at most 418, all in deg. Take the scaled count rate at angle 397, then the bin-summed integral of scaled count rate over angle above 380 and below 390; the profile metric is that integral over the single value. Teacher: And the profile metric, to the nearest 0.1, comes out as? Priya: 9.6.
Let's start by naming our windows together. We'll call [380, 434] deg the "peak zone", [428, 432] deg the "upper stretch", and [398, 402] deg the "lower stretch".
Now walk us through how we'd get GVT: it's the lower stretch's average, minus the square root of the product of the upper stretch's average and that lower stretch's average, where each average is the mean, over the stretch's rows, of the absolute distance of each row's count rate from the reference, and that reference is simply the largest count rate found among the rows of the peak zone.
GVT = 1.6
